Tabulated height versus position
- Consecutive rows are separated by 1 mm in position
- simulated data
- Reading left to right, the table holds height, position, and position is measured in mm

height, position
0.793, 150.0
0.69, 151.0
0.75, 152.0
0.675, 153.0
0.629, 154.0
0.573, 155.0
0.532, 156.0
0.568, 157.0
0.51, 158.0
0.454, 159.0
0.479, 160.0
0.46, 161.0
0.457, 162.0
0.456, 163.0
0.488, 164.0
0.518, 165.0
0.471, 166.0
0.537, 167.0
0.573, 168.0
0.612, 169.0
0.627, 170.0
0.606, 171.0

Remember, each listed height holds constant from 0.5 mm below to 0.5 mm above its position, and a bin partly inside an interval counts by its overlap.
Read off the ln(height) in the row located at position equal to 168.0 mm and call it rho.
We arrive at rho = -0.56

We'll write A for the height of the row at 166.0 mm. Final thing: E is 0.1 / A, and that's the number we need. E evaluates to 0.212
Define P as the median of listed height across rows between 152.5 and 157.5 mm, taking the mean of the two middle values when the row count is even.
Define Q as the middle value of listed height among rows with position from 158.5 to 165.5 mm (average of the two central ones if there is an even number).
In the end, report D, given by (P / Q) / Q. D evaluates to 2.7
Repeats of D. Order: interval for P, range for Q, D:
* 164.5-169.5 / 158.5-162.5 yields 2.6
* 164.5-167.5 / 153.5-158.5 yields 1.6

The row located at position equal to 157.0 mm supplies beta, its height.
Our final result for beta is 0.568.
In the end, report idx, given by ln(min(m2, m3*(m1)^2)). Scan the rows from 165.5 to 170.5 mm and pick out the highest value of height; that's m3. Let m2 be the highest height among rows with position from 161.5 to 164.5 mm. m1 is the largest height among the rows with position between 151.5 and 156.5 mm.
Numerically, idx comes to -1.0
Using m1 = 0.75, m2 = 0.488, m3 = 0.627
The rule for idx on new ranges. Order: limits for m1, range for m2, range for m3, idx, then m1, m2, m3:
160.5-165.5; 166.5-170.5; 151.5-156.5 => -1.6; 0.518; 0.627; 0.75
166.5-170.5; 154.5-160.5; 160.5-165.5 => -1.6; 0.627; 0.573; 0.518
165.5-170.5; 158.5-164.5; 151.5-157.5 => -1.2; 0.627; 0.488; 0.75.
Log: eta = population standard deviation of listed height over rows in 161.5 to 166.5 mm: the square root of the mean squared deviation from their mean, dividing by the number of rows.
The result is 0.023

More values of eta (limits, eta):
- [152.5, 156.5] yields 0.054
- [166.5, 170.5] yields 0.035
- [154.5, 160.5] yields 0.044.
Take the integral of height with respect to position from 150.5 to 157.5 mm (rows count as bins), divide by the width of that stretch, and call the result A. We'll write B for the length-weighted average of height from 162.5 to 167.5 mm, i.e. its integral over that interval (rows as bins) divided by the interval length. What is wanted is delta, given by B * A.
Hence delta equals 0.312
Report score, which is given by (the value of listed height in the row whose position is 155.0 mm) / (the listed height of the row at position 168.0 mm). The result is 1.00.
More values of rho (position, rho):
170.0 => -0.47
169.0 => -0.49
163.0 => -0.79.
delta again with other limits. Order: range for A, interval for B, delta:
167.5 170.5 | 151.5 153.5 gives 0.430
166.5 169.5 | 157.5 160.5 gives 0.276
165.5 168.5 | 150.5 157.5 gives 0.333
